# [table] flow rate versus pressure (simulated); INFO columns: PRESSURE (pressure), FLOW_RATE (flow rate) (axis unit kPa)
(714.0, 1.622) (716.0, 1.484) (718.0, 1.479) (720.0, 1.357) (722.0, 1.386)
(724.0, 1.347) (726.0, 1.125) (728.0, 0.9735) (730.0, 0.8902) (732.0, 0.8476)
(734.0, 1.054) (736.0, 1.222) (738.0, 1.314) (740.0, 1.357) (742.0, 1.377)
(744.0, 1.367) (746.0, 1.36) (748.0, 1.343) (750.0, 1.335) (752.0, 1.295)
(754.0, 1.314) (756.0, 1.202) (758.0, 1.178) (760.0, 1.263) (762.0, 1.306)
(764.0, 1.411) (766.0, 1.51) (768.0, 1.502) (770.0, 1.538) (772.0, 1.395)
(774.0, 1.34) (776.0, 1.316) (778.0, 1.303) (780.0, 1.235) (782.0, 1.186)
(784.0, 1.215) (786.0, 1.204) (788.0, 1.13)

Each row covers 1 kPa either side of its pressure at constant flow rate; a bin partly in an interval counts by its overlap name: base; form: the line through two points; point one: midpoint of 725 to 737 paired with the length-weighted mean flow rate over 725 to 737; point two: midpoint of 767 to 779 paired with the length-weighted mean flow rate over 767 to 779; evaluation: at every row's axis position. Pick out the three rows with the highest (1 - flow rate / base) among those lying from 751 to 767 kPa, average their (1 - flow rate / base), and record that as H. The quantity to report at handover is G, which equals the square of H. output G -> 0.002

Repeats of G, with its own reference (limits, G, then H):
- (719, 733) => 0.011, 0.10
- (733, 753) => 0.004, -0.07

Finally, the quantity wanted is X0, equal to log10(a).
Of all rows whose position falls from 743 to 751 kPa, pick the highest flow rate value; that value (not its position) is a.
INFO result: 0.136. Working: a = 1.367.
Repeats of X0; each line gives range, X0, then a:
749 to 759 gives 0.125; 1.335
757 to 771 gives 0.187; 1.538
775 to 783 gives 0.119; 1.316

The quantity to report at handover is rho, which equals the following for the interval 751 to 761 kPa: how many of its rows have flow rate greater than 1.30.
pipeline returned 1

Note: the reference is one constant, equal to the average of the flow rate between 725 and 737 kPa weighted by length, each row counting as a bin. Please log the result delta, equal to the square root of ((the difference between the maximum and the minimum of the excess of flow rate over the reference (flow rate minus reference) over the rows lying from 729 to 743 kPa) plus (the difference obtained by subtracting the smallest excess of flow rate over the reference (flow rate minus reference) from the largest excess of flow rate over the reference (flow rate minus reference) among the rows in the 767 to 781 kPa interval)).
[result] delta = 0.91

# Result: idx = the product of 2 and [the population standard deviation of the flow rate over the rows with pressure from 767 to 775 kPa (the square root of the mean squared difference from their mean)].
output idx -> 0.16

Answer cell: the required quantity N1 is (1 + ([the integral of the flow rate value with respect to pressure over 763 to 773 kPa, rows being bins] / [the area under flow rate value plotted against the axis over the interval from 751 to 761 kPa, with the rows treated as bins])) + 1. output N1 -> 3.18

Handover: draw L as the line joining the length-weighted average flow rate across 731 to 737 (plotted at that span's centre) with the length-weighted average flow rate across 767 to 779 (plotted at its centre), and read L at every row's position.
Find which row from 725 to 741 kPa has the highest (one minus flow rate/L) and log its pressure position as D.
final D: 732.0 kPa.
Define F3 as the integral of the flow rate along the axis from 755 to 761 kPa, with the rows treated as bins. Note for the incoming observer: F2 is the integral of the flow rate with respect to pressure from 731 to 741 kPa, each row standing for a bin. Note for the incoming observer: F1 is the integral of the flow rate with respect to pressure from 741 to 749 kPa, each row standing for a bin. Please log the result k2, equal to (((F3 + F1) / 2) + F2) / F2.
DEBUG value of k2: 1.78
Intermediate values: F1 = 11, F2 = 11.6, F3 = 7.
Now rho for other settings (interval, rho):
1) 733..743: 3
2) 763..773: 5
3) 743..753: 4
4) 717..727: 4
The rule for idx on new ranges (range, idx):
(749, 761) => 0.11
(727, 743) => 0.40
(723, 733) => 0.36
